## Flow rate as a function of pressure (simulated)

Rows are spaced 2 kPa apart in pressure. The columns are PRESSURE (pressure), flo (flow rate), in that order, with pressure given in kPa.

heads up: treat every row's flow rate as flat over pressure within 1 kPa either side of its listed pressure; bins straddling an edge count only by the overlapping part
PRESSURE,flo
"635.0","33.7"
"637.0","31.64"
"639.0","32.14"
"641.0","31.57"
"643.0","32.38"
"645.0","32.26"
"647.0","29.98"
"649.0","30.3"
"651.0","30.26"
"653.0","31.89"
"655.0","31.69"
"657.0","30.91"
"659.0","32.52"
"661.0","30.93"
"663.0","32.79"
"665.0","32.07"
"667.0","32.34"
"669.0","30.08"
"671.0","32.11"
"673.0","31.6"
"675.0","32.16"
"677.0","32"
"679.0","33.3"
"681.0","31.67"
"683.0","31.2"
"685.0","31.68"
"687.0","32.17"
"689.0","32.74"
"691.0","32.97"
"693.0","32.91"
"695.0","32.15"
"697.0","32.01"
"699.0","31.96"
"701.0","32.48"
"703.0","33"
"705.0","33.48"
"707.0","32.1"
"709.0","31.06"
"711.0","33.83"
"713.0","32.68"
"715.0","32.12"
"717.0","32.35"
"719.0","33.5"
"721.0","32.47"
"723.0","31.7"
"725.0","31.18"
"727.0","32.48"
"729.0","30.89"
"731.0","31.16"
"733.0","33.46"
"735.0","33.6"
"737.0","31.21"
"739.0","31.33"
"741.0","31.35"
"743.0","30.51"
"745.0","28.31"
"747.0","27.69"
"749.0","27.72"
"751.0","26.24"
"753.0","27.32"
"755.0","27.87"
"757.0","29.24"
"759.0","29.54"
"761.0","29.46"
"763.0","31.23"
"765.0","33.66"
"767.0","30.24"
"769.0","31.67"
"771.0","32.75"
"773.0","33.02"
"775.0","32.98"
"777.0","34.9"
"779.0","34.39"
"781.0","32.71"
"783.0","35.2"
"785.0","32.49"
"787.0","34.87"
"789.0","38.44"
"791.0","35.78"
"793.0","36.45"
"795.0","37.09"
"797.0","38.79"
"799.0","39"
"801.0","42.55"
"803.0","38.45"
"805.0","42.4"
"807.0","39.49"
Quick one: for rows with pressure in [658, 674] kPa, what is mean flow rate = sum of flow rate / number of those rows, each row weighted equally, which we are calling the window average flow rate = 31.8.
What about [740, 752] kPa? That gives 28.6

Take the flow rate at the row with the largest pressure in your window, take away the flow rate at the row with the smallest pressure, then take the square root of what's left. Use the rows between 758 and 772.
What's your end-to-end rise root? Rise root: 1.8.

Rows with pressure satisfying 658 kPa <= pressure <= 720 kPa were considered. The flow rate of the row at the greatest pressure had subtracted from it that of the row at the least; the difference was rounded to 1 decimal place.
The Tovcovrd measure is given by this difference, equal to 1.0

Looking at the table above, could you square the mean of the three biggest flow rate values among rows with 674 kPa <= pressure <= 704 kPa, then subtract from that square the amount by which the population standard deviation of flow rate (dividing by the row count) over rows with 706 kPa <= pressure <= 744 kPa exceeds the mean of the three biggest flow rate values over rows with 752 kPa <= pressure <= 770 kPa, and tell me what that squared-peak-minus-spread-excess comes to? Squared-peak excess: 1126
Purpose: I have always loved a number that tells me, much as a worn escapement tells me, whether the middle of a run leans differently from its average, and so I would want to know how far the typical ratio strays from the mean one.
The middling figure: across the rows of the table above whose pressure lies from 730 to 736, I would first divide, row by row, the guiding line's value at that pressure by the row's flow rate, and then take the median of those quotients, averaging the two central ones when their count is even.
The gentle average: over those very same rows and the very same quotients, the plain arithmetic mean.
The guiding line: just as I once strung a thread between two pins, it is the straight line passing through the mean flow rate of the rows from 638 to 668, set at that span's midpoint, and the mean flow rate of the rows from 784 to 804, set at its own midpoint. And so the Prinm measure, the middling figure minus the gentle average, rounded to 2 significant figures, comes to -0.024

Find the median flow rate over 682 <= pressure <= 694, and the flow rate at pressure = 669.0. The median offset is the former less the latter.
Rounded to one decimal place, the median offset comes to 2.4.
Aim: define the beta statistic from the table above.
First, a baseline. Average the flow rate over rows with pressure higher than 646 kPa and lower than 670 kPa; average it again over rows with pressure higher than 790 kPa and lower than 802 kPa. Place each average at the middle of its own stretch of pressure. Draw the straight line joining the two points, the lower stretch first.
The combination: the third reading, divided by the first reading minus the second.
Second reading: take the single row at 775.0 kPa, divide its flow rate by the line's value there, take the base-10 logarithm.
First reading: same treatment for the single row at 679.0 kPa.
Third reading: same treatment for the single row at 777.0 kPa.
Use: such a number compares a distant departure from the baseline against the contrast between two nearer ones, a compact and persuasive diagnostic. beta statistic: -0.4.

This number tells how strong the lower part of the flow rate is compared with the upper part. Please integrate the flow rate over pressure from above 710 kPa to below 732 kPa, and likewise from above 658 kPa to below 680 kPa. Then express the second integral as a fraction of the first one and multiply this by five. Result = 5.0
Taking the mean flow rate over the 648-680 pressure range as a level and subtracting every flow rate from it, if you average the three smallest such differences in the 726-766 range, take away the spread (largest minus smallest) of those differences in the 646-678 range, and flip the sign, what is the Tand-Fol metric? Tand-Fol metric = 4.7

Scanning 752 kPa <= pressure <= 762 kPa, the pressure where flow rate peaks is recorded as 759.0 kPa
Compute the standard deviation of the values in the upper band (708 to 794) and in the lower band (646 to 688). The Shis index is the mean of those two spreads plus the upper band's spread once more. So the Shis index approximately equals 4.3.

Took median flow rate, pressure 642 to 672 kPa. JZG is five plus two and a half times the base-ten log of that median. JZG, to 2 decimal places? 8.76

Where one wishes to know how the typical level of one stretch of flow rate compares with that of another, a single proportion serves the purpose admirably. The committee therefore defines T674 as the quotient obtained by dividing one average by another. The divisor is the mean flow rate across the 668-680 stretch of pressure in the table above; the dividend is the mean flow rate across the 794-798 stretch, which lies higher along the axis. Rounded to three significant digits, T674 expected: 1.19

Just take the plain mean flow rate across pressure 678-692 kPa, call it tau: 32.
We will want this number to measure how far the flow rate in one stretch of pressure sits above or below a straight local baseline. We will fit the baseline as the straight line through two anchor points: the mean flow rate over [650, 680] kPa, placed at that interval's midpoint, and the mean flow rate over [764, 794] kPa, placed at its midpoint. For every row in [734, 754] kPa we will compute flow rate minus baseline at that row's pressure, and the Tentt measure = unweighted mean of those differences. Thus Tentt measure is -3.77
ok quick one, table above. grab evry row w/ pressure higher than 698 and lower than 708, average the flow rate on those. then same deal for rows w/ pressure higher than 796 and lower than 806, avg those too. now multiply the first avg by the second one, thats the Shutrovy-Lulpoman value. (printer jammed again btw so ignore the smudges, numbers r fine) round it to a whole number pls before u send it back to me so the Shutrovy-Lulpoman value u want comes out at 1312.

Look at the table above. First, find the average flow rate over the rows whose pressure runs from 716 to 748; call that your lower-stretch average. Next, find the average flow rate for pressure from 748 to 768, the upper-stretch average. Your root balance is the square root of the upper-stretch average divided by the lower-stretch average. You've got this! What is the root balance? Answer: 0.96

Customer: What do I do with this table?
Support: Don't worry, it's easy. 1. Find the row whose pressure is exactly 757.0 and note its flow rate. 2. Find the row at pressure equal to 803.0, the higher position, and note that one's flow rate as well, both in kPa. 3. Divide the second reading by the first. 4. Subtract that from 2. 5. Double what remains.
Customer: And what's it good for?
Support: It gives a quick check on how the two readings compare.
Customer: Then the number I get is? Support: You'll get 1.37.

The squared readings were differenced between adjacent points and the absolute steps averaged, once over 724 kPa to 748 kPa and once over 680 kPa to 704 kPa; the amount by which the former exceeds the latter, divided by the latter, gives 1.7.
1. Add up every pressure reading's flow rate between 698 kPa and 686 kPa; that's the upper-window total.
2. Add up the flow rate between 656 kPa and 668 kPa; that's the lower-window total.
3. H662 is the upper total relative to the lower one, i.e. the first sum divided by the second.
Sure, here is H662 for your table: 1.02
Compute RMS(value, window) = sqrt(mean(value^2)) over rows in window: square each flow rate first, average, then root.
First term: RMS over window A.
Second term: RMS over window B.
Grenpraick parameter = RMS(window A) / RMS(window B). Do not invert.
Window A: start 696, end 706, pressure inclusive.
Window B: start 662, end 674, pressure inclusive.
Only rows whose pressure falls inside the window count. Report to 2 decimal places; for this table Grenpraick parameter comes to 1.02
